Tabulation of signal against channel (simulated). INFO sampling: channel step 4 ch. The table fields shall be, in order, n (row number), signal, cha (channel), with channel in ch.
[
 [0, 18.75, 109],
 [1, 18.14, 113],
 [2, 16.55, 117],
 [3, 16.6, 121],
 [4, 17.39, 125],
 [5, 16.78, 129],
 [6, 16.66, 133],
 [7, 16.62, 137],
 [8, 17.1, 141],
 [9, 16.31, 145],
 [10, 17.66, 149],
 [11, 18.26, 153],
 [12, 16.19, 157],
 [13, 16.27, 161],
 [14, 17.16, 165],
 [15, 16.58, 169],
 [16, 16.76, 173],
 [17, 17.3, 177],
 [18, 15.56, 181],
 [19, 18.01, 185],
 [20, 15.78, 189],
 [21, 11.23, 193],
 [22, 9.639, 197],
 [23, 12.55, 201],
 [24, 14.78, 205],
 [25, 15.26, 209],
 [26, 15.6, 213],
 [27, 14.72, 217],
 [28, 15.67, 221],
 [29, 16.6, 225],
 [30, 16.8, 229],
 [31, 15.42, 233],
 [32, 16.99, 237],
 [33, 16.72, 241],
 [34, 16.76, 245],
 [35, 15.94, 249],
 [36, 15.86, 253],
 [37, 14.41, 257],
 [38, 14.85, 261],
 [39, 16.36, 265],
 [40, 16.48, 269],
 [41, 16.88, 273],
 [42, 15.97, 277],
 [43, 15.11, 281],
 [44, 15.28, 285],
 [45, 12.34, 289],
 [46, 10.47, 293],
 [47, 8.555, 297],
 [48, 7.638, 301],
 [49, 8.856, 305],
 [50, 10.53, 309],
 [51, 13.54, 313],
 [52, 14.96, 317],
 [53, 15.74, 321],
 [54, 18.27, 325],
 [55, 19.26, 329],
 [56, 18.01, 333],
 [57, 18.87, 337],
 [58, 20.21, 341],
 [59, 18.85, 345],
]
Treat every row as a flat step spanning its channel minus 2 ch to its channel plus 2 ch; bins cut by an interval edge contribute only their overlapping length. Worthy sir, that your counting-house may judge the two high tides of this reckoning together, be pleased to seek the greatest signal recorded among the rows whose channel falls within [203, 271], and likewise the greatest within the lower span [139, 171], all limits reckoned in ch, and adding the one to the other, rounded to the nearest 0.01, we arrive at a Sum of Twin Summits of 35.25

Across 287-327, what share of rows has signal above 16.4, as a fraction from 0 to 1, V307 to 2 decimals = 0.10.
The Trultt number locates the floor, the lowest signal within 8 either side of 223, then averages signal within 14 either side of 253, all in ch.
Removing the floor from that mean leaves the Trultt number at 1.1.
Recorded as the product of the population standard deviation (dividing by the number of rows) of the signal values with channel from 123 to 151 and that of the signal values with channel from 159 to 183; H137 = 0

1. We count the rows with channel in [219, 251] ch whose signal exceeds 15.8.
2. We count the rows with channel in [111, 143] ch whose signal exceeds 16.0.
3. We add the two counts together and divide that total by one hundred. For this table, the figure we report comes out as 0.14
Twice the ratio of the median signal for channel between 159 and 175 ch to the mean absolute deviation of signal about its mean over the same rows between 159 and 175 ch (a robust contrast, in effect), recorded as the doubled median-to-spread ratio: 125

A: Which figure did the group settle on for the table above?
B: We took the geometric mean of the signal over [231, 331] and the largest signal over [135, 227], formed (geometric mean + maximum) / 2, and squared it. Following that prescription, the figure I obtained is 263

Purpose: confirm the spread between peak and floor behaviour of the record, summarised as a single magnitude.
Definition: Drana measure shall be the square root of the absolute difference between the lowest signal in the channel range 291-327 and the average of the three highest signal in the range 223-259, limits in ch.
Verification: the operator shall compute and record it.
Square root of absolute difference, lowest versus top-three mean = 3.04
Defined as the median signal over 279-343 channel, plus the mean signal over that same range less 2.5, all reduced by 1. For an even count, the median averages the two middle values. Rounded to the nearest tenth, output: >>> 25.8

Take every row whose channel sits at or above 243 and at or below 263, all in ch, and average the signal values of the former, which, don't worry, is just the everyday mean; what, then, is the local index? 15.6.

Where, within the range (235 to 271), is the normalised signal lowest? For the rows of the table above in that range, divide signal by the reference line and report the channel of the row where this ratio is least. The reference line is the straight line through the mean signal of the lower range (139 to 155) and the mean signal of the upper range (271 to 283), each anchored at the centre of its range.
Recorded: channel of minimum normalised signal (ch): 257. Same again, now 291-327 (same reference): 301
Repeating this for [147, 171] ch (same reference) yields 157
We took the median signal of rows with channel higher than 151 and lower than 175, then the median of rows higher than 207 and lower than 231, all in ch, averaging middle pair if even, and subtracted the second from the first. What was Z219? 1.0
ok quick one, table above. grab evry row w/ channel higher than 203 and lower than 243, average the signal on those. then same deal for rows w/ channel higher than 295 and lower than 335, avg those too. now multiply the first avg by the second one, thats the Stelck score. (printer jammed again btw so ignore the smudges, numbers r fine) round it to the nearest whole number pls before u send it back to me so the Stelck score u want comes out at 215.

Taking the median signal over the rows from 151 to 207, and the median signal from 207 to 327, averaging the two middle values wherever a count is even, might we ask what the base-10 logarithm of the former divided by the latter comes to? 0.0197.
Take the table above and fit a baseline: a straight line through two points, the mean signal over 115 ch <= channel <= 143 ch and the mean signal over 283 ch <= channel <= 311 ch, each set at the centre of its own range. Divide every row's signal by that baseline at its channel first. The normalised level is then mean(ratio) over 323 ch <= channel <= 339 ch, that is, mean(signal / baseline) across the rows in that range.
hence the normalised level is 2.0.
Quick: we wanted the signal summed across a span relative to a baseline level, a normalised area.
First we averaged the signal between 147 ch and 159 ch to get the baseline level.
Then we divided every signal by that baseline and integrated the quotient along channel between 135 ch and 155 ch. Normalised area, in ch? 20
